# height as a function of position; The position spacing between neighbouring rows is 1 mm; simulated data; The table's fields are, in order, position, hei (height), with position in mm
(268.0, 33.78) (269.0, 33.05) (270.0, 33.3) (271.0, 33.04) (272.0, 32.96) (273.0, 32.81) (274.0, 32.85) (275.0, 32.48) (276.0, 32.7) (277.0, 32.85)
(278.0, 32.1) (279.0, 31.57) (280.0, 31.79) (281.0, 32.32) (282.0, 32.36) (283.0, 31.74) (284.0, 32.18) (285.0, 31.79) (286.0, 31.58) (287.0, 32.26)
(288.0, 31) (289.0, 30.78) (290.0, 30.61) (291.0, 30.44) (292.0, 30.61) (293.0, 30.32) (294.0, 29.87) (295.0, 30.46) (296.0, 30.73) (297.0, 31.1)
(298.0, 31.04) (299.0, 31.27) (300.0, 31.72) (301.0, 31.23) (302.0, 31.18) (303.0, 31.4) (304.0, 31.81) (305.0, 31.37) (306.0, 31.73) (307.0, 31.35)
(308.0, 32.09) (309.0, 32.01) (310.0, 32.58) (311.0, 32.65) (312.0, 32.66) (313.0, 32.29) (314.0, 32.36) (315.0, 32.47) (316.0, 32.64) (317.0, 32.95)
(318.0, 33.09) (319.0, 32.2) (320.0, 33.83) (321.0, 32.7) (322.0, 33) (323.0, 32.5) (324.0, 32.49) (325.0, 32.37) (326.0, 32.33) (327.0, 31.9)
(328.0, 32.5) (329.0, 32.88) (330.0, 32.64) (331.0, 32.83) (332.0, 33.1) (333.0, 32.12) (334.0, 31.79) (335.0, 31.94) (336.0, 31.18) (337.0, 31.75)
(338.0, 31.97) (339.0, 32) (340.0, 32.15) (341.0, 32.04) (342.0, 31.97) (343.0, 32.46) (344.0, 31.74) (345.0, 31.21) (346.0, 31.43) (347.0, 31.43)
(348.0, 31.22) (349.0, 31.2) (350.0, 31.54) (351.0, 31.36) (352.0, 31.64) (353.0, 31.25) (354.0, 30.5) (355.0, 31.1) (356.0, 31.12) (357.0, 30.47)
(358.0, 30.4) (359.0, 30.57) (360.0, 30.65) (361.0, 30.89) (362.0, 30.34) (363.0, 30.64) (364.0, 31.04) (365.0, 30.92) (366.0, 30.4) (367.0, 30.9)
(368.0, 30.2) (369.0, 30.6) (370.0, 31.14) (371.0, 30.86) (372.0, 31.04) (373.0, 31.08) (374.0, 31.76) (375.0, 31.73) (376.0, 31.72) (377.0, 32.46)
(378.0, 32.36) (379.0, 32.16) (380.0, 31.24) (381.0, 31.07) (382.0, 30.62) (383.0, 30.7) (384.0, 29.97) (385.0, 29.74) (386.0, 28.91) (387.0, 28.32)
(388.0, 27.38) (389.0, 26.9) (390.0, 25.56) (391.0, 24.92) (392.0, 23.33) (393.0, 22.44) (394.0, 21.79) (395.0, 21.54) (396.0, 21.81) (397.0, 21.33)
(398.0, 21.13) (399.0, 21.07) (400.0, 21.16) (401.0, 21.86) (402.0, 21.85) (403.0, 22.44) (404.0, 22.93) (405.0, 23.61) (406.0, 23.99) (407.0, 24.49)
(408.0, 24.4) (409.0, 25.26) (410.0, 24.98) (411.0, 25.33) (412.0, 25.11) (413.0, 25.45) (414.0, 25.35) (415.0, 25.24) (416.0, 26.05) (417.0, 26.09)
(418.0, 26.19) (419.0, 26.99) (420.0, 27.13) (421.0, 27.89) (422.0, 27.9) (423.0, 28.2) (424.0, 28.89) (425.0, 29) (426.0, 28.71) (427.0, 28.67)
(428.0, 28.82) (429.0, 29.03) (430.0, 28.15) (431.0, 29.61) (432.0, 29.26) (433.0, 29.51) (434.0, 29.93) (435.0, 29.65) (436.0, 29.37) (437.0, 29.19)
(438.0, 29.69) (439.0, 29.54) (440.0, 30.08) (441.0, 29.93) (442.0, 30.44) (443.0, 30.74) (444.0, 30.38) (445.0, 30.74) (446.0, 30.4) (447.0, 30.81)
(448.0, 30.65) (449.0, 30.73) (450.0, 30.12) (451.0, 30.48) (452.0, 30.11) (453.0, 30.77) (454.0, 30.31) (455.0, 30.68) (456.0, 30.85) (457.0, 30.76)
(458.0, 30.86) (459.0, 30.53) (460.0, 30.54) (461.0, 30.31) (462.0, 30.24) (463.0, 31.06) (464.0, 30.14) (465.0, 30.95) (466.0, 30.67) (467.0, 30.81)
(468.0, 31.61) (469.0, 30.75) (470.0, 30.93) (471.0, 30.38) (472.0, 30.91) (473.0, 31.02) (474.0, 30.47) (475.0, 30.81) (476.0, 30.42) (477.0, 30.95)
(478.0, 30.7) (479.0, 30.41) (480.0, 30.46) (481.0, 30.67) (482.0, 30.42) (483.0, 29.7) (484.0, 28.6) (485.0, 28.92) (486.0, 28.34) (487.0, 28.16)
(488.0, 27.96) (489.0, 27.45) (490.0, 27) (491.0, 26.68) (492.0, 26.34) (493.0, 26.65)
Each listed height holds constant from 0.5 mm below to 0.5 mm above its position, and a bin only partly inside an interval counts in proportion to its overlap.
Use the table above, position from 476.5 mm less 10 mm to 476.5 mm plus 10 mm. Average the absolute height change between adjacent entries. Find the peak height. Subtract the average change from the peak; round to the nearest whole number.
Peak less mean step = 31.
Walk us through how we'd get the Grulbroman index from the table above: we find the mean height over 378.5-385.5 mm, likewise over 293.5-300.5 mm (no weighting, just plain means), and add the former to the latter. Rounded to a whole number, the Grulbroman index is 62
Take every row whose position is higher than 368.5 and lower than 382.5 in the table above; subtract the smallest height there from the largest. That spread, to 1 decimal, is 1.9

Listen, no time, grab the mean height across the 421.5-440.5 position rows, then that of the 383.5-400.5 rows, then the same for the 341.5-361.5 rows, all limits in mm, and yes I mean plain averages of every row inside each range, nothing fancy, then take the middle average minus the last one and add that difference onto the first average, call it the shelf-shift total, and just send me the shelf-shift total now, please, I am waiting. 22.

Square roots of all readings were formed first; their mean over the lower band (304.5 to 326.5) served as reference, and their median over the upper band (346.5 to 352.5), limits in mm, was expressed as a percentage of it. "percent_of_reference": 98.4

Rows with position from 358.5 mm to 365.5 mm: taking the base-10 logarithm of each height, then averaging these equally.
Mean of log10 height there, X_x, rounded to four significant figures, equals 1.487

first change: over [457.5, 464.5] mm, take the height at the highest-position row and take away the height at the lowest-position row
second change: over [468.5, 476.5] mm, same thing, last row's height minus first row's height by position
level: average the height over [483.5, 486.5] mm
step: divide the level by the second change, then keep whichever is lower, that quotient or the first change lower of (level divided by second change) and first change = -87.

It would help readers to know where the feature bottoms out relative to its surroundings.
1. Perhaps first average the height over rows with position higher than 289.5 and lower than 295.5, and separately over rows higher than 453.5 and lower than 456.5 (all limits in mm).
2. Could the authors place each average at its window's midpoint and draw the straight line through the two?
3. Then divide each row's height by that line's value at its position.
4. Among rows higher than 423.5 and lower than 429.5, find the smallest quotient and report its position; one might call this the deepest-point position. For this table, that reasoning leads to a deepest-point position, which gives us 427.0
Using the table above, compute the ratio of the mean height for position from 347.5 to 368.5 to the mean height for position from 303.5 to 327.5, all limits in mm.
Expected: 0.95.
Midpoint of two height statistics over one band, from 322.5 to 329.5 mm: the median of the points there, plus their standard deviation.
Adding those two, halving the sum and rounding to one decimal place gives 16.4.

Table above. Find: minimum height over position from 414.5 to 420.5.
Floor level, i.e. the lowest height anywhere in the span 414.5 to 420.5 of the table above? 25.24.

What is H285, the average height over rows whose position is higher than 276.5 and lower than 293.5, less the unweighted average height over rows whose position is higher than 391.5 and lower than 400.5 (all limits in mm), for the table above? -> 10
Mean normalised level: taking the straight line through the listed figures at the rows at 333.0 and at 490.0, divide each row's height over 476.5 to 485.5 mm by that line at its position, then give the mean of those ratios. 1.10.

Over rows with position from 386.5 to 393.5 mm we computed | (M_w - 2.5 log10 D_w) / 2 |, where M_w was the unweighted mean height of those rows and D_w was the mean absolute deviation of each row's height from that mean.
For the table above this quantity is 12.5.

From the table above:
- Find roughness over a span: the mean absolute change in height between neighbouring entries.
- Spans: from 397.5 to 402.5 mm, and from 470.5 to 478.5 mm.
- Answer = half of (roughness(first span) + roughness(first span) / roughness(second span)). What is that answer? 0.39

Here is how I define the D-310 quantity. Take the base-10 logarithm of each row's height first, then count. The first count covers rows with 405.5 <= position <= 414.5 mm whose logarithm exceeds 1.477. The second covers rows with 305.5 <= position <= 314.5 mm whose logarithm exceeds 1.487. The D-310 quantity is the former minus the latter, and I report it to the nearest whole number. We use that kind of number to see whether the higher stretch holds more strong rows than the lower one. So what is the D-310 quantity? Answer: -9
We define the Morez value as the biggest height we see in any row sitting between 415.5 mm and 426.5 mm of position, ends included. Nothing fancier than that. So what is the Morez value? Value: 29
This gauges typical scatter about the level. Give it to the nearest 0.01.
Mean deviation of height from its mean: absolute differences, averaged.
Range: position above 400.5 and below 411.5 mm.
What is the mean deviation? 1.09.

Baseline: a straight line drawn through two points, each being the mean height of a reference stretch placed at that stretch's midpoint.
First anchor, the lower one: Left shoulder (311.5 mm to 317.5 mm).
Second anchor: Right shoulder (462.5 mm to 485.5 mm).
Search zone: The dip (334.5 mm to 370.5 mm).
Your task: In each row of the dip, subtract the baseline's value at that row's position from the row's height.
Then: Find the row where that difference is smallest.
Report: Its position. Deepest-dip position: 368.0 mm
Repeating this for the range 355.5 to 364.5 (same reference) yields 362.0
